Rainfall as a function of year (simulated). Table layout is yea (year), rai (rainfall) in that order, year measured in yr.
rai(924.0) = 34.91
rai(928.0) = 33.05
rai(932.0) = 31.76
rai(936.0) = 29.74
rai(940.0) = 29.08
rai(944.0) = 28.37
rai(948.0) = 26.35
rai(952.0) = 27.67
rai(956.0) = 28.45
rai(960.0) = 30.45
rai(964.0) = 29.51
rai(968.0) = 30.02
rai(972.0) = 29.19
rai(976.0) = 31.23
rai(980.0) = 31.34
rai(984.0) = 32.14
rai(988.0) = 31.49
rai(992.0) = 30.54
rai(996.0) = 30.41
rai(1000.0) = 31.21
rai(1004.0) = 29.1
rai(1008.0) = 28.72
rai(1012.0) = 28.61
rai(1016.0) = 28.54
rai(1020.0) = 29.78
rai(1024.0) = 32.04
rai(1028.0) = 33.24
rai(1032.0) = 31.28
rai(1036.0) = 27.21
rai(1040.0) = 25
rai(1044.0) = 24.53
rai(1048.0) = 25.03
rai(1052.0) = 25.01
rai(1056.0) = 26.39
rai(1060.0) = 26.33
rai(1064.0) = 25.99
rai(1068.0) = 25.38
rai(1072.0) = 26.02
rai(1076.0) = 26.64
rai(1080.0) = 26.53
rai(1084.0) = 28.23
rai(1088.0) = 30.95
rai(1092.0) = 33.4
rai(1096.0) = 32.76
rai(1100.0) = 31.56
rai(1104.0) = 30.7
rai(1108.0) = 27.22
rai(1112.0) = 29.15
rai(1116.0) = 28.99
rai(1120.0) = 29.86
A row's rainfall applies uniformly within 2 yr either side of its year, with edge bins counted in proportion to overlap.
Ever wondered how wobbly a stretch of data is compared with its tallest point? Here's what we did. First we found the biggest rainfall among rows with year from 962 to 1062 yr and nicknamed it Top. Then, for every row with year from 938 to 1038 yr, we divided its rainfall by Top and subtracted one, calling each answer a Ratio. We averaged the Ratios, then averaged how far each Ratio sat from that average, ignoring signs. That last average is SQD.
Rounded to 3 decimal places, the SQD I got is 0.042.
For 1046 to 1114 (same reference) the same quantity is 0.072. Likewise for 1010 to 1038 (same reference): 0.054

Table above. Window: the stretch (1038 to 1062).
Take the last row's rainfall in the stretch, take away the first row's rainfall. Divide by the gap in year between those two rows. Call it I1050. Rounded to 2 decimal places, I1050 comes 0.07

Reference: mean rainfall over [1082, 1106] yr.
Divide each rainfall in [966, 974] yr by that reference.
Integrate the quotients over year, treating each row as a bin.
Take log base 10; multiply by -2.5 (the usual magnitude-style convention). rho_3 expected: -2.20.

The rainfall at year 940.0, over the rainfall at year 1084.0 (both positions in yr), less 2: -0.97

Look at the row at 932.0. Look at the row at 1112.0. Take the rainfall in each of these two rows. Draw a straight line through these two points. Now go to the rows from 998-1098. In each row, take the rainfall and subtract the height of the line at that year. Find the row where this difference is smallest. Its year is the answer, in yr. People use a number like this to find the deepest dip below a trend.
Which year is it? 1044.0 yr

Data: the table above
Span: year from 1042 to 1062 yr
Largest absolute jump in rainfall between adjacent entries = 1.4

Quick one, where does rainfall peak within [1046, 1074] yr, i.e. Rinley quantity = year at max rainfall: 1056.0 yr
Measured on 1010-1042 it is 1028.0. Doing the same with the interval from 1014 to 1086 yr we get 1028.0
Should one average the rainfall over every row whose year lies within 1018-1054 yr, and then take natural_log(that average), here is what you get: 3.337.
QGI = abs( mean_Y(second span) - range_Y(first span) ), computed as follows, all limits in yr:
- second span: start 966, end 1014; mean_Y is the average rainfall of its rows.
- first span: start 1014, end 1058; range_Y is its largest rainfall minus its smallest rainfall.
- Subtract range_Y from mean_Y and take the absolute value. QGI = 21.6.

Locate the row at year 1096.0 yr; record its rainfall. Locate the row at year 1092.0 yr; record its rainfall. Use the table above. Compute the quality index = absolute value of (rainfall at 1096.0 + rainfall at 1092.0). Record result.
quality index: 66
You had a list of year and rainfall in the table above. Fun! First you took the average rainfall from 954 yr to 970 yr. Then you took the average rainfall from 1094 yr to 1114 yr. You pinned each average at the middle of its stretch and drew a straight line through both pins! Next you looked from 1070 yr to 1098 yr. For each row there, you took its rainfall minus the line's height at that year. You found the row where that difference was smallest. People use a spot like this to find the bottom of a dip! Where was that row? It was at 1072.0 yr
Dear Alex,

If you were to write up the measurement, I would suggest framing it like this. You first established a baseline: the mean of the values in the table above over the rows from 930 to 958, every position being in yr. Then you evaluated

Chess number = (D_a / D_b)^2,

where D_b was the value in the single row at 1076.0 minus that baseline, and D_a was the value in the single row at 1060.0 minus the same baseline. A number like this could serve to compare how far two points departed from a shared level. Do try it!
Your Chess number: 1.3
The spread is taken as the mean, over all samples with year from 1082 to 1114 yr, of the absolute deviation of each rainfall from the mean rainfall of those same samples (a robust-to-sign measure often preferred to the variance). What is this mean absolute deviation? 1.7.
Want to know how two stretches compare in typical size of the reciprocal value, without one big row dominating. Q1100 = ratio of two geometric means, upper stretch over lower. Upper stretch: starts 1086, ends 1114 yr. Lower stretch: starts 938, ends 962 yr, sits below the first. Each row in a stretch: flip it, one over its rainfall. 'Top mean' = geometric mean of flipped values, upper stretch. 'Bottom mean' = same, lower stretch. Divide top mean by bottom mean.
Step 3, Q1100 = 0.92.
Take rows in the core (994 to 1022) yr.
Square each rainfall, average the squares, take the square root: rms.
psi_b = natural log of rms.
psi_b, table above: 3.38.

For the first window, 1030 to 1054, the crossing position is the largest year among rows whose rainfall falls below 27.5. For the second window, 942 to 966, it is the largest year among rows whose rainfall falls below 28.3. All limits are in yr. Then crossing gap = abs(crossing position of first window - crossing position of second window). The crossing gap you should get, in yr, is 100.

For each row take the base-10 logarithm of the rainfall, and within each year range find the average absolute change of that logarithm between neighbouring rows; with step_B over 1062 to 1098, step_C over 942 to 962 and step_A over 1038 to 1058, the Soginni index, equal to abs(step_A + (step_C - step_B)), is 0.016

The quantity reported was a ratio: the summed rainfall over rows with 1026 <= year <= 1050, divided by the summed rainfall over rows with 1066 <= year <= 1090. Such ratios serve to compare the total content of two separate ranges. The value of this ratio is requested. 1.02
